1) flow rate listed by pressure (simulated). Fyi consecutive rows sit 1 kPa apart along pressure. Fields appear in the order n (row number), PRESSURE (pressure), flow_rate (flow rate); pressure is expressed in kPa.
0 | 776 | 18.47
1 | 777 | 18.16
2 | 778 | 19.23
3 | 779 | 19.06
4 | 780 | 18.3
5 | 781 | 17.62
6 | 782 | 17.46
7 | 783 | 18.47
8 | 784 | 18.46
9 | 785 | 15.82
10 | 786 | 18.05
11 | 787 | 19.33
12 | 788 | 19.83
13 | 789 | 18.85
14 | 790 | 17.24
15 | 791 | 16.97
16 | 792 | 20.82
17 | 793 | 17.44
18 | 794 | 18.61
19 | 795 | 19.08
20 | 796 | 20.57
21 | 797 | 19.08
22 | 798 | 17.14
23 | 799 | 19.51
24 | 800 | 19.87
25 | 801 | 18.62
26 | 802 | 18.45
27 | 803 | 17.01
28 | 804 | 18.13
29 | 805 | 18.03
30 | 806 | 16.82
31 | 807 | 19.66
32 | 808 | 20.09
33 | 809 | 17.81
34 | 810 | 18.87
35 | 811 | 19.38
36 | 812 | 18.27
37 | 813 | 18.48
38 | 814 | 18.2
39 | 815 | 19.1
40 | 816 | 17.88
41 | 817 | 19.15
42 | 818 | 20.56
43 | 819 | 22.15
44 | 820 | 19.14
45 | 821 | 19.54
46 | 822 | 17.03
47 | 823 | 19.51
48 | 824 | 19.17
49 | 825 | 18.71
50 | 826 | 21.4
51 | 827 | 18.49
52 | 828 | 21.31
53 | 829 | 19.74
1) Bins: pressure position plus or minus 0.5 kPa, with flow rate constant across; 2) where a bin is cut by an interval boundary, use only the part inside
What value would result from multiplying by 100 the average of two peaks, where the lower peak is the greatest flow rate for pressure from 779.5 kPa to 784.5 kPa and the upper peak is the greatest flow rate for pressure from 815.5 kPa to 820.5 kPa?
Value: 2031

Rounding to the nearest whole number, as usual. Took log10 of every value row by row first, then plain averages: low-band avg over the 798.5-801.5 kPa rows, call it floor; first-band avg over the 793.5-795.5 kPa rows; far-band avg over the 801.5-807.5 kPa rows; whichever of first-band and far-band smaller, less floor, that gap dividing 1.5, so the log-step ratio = -48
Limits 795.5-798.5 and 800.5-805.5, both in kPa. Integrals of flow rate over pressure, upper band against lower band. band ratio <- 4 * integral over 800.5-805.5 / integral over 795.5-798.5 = 6.4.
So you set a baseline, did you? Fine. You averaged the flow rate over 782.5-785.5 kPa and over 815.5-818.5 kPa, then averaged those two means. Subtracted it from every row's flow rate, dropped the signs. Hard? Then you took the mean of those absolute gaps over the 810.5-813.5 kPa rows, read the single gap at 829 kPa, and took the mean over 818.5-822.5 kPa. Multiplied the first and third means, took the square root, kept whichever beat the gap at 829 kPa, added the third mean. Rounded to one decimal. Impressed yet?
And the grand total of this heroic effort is 3.1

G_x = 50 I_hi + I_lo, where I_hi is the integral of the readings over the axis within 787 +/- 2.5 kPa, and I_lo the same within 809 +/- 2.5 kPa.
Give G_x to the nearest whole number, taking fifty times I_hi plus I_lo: 4690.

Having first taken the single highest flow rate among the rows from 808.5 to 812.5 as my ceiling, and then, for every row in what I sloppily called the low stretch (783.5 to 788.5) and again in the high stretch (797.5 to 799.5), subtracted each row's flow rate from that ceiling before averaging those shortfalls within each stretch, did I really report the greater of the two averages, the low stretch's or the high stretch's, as 1.08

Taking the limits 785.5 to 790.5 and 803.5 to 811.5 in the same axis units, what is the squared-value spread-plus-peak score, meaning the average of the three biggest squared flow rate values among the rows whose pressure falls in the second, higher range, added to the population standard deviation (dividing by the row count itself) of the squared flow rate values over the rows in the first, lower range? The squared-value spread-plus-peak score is 423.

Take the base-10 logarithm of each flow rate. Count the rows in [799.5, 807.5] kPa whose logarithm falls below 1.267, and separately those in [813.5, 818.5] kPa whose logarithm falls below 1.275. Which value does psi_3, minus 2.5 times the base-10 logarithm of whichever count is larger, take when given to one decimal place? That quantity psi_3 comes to -1.7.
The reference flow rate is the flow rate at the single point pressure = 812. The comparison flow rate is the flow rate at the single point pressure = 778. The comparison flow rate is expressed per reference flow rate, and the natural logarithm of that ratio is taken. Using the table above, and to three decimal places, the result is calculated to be 0.051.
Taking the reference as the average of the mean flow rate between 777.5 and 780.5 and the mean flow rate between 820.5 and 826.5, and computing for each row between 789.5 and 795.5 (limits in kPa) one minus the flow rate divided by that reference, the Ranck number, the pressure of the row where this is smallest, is 792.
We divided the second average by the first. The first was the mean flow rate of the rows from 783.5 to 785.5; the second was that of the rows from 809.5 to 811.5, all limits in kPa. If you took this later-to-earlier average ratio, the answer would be 1.12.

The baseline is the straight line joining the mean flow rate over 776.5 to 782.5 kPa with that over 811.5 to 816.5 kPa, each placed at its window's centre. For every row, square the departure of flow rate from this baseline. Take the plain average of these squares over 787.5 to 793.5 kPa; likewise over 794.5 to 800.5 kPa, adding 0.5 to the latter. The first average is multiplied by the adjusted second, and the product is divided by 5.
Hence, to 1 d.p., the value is 1.0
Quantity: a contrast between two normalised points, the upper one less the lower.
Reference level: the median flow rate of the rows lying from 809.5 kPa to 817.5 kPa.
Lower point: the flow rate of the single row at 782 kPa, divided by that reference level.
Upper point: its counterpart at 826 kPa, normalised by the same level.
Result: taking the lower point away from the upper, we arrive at 0.21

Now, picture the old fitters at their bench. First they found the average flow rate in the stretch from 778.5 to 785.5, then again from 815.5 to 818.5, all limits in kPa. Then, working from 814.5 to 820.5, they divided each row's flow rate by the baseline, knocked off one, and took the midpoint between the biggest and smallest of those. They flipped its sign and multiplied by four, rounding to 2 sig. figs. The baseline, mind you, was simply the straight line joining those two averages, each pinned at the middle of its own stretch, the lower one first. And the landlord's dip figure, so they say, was -0.17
